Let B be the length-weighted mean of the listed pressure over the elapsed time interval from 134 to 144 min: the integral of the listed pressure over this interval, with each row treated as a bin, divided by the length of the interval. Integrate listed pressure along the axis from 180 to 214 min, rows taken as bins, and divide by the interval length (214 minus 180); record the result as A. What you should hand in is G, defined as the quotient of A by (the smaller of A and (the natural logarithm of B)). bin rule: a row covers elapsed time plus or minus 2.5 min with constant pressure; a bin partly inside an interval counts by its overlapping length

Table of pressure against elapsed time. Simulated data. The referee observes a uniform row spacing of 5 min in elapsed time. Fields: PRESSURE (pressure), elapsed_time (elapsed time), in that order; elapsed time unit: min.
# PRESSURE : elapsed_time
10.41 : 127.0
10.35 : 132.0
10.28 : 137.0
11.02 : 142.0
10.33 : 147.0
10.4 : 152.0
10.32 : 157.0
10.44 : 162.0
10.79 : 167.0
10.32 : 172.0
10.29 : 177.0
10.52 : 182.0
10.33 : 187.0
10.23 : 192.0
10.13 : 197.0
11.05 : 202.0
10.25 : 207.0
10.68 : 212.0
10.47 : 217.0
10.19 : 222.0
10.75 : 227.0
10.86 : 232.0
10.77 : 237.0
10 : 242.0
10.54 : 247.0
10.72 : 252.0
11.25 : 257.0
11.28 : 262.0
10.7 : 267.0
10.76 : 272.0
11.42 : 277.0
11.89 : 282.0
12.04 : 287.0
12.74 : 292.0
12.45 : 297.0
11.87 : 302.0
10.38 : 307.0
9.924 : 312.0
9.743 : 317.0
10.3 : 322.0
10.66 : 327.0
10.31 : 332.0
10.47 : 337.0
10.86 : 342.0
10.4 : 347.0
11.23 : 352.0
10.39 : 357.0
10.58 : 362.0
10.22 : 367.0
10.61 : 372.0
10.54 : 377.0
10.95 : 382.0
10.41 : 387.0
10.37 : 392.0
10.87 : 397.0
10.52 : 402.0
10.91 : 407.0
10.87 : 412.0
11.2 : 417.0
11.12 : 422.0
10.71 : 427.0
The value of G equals 4.42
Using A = 10.45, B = 10.6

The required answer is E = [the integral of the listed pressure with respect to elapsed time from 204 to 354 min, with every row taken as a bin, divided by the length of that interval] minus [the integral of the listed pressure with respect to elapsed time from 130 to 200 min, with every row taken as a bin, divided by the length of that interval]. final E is 0.45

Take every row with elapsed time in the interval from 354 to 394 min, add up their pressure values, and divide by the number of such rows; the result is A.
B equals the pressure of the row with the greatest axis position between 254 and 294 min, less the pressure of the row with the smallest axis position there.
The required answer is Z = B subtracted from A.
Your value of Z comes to 9.0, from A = 10.5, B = 1.5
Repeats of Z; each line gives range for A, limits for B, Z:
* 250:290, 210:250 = 11.4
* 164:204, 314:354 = 9.0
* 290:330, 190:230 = 10.5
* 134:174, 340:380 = 10.8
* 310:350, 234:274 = 10.3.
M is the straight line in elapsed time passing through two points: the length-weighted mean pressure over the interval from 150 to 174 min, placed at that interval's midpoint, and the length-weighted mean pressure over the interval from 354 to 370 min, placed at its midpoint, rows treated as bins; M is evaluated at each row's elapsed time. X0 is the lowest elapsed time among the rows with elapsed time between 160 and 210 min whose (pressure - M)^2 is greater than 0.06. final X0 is 167.0 min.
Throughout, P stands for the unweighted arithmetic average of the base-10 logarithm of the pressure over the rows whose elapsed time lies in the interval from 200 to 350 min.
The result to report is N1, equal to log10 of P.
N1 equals 0.0149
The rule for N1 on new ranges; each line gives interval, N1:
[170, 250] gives 0.0084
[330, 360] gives 0.0109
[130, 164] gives 0.0082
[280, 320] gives 0.0228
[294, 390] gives 0.0114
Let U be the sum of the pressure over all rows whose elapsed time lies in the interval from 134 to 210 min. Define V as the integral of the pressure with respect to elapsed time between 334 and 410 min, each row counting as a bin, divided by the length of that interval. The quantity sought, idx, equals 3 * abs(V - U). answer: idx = 438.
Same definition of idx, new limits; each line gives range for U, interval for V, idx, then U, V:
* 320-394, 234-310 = 441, 158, 11.2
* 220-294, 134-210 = 466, 166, 10.4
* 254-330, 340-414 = 470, 167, 10.6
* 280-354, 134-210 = 464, 165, 10.4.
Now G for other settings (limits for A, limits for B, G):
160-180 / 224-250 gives 4.44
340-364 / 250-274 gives 4.47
